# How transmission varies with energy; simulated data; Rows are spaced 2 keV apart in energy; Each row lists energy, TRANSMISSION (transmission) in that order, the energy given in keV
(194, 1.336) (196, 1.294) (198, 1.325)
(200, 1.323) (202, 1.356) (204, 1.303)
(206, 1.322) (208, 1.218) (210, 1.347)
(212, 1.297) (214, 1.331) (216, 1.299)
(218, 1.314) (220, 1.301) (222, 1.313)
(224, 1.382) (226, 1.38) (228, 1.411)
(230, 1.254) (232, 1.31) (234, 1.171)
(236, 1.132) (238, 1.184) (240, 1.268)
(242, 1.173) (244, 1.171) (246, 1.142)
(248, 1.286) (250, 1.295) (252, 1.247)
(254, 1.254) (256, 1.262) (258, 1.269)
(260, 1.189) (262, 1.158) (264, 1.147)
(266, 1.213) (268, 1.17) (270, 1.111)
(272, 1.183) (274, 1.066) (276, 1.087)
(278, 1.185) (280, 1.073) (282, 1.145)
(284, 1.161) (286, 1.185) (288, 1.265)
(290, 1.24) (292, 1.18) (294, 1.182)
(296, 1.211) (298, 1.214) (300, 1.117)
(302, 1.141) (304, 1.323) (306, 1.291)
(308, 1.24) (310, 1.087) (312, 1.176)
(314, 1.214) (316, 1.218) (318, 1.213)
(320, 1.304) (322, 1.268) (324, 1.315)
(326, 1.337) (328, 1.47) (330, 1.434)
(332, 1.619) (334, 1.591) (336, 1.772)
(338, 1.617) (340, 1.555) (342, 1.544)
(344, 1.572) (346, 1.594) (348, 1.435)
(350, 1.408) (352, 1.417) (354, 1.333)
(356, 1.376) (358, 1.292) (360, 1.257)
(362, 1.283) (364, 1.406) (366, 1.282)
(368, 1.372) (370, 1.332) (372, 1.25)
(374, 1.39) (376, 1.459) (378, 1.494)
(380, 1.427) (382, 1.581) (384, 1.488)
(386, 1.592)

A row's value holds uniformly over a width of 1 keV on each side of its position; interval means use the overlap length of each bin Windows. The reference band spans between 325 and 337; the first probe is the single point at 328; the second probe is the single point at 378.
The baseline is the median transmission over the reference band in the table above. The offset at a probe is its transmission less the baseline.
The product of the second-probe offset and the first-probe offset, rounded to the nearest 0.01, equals 0.00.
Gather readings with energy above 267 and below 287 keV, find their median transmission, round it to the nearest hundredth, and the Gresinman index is 1.15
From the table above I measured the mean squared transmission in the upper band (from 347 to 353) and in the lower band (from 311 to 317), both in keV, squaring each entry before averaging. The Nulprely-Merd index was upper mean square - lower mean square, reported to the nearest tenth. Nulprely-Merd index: 0.6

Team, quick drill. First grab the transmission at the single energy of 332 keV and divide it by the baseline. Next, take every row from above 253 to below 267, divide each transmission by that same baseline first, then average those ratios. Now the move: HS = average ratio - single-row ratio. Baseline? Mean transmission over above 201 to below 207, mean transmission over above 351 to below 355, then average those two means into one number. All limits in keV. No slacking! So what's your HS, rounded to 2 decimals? -0.30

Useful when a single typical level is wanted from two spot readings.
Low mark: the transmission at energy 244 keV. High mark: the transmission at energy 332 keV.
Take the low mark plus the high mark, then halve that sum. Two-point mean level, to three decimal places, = 1.395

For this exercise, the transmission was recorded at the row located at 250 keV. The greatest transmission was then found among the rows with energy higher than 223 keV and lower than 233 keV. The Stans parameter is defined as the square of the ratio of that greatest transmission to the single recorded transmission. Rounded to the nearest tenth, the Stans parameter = 1.2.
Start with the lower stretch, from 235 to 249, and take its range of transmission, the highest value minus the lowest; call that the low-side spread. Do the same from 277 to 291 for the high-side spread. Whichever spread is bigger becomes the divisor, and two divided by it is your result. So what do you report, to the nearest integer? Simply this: 10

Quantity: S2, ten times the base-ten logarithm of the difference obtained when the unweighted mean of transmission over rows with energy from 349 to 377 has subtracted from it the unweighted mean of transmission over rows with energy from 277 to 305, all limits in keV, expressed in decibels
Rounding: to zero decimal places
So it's -8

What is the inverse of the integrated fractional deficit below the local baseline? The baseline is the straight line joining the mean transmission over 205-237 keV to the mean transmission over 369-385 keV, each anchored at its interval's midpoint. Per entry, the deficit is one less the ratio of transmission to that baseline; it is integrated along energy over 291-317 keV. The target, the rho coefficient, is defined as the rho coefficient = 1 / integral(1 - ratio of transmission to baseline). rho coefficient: 0.3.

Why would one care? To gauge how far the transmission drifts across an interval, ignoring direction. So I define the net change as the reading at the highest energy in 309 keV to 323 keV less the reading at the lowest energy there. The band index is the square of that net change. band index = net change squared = 0.033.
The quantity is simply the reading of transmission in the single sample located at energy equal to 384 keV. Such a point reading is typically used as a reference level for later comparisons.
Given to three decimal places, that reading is 1.488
